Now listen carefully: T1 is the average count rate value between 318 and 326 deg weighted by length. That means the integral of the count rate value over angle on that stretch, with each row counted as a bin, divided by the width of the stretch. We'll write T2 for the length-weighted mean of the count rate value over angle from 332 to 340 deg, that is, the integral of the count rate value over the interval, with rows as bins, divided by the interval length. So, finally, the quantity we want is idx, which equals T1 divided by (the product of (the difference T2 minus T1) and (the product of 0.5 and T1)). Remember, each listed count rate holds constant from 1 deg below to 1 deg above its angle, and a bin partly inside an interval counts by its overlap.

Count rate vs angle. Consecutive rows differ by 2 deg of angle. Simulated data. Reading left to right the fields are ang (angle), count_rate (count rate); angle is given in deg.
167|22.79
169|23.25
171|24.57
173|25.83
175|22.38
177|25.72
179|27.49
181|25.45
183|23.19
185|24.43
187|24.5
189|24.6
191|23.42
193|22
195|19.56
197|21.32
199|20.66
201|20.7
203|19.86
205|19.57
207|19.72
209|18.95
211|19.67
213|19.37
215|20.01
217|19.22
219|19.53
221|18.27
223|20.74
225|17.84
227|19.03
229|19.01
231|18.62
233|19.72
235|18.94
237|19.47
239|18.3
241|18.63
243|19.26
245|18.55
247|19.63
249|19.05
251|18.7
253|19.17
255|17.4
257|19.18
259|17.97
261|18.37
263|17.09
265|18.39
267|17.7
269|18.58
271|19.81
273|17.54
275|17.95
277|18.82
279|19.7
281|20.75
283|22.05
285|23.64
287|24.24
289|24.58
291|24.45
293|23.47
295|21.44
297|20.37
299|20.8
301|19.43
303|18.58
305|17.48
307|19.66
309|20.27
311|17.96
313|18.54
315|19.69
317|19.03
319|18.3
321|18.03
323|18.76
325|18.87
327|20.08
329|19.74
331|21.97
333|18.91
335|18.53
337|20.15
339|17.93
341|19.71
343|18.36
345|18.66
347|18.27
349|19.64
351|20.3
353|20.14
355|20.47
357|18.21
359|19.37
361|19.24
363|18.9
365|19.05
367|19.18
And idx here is 5.1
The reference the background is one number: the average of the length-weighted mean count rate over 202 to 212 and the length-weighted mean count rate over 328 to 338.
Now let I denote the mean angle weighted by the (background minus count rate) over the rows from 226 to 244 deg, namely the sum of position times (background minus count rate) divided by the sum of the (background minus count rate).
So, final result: 235.3 deg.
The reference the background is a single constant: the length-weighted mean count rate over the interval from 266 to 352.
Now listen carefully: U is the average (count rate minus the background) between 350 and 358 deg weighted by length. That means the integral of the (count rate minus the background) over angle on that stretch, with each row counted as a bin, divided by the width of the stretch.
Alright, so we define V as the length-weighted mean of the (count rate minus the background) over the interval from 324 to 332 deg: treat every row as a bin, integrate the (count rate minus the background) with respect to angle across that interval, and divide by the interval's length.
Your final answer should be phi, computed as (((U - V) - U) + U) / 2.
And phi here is -0.2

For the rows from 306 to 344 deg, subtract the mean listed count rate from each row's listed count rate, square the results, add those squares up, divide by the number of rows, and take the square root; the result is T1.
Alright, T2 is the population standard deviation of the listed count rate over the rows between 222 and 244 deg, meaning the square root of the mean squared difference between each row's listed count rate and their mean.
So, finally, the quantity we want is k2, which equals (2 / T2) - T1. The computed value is 1.7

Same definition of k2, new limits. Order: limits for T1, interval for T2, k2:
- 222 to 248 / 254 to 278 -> 1.9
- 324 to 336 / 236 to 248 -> 2.8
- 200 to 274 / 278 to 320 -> 0.1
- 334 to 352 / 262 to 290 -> 0.0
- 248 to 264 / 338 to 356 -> 1.4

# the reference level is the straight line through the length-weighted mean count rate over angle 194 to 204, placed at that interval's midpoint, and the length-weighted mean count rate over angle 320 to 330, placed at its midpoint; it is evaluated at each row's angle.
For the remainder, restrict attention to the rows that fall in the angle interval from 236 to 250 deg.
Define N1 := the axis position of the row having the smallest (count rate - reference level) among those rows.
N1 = 239 deg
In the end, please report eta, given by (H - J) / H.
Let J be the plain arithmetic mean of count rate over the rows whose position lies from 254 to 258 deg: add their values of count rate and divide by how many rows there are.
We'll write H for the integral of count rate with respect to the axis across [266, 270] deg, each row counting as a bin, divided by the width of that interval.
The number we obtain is -0.008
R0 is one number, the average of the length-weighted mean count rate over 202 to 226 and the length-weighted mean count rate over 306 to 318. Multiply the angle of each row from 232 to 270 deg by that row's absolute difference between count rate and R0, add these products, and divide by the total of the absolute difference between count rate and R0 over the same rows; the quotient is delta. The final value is 255.5 deg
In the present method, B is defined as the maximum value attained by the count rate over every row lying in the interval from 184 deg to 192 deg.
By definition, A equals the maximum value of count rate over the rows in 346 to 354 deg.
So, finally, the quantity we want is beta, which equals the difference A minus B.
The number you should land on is -4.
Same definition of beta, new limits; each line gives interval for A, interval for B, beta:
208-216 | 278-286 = -4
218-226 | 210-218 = 1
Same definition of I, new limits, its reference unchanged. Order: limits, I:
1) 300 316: 307.4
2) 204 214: 209.7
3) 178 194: 184.8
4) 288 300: 292.0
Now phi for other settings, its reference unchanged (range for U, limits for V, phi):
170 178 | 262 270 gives 3.3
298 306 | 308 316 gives 0.0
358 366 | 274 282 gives -0.1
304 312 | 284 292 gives -2.7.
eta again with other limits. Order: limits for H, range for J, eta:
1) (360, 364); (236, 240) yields 0.010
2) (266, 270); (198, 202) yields -0.140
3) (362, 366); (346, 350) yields 0.001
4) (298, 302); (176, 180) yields -0.323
